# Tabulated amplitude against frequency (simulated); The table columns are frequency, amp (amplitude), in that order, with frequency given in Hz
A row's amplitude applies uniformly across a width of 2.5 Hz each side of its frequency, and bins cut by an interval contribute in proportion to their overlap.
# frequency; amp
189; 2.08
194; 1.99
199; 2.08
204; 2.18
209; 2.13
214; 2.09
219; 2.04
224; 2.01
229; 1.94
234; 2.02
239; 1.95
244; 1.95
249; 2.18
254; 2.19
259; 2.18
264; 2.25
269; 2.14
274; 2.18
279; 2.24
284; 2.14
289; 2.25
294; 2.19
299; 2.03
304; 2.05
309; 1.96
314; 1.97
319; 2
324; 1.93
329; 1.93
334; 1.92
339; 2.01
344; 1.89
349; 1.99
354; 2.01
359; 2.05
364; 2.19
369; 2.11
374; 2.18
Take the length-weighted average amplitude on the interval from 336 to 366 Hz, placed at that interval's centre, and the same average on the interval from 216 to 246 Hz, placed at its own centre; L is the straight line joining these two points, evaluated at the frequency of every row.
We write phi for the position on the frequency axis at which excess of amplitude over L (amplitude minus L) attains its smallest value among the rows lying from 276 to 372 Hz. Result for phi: 344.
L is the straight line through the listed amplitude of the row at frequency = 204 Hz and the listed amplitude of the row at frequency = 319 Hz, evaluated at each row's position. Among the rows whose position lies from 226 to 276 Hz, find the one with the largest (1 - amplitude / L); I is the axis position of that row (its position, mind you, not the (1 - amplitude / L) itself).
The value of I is 229 Hz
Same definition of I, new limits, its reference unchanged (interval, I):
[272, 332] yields 324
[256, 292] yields 269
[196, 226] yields 224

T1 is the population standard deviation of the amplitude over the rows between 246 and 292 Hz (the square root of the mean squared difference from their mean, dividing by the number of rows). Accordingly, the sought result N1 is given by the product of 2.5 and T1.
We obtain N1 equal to 0.101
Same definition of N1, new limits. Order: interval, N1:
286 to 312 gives 0.268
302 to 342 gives 0.107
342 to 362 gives 0.147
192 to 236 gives 0.175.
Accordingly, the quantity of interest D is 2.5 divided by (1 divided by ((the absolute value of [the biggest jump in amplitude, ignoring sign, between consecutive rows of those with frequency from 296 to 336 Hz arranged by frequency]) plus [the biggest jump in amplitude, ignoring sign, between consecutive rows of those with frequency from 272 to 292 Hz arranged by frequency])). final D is 0.50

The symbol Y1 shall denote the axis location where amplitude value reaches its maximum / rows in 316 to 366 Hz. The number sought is 364 Hz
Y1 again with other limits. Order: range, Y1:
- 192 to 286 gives 264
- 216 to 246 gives 219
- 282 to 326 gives 289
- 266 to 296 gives 289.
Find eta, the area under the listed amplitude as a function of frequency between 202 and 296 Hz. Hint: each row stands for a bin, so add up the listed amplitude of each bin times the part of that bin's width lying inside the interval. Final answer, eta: 199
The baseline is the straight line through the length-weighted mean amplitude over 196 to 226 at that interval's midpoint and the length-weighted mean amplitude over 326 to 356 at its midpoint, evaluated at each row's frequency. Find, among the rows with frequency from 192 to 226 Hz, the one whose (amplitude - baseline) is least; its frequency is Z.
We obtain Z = 194 Hz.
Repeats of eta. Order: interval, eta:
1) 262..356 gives 193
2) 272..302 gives 65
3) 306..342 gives 71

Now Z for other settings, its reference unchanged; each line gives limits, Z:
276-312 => 309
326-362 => 344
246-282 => 269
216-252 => 229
